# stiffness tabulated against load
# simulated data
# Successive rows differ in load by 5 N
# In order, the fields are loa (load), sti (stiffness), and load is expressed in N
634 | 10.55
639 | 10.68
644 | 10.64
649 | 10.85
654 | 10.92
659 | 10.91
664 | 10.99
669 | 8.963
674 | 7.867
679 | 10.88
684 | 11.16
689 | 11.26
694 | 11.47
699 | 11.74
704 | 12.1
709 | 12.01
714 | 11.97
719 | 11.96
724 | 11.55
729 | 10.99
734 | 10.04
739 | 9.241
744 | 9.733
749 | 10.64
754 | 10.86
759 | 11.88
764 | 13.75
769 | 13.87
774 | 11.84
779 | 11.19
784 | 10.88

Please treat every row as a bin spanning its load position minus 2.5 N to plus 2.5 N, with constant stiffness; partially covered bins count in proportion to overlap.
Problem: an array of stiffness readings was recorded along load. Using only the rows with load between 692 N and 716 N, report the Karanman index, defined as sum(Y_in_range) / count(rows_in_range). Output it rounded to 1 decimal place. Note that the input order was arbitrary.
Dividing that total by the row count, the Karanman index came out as 11.9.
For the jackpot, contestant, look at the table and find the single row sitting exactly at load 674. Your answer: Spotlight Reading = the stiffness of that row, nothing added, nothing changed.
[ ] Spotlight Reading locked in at 7.867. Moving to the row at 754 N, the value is 10.86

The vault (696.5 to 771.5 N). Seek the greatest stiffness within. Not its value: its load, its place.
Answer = 769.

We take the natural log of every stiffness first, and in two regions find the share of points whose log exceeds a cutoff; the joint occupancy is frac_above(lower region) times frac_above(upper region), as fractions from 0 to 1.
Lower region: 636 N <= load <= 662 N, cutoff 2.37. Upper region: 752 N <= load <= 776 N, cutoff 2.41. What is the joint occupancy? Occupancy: 0.5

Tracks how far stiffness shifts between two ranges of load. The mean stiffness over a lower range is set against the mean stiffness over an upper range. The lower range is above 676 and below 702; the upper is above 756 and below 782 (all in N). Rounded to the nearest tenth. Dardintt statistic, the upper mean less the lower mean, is 1.2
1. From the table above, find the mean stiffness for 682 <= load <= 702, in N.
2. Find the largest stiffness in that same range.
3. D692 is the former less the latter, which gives -0.3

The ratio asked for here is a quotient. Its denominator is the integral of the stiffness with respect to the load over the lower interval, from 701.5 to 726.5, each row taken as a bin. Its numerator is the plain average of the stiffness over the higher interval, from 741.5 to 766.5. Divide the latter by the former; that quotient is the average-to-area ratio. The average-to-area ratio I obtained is 0.038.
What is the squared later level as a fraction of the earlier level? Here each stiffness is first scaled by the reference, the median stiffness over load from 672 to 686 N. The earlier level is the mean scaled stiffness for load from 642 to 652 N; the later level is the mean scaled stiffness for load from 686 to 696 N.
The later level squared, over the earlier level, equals 1.10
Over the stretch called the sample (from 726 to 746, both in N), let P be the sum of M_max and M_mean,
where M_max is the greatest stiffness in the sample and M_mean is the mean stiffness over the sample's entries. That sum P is 21.0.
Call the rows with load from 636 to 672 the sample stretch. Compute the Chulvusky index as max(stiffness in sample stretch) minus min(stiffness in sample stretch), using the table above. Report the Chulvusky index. 2.0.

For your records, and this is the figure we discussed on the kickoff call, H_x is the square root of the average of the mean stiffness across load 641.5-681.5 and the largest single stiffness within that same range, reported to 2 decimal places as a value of 3.26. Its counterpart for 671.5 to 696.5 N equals 3.32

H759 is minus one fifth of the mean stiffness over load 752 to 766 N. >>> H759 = -2.43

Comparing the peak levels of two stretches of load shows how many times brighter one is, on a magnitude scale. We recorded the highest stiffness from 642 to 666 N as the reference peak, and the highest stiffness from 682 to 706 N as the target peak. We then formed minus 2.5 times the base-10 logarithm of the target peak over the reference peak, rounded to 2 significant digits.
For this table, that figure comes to -0.10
